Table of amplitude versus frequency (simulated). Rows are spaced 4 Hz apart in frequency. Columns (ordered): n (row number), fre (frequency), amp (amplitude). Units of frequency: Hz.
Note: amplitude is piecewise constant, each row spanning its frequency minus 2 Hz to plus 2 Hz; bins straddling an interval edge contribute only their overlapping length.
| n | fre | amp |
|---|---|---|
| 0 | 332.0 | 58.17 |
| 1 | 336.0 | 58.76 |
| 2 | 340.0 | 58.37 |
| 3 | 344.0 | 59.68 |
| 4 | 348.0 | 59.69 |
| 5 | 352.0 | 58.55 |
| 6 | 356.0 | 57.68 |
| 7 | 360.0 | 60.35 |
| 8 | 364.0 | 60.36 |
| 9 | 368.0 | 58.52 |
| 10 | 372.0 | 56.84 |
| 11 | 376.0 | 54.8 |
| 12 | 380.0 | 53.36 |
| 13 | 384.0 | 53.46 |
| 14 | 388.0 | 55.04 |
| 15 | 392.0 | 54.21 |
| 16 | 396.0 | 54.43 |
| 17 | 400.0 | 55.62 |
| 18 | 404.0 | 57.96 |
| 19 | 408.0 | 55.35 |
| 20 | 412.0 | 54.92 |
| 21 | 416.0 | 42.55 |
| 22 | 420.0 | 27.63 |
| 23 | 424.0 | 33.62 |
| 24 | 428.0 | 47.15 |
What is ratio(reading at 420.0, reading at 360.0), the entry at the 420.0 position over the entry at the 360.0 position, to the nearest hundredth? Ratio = 0.46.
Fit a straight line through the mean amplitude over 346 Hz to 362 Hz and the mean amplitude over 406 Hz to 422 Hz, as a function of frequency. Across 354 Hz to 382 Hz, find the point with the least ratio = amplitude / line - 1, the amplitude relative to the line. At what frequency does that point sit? 356.0 Hz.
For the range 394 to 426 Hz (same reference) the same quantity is 420.0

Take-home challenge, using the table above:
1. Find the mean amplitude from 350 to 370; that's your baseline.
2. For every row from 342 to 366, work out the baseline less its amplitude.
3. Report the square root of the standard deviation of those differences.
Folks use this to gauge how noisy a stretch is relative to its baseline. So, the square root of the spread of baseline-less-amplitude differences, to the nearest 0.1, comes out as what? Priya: 1.0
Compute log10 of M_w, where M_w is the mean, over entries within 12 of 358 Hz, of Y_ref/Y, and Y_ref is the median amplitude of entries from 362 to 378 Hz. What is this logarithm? -0.011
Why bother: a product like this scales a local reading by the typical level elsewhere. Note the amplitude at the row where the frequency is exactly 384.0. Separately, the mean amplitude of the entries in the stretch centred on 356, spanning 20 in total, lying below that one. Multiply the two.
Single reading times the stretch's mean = 3172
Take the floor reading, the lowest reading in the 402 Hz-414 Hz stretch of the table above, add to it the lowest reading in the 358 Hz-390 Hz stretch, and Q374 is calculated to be 108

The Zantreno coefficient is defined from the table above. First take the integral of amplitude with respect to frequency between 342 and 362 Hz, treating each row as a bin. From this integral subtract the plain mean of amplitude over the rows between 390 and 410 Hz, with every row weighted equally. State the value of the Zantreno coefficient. 1128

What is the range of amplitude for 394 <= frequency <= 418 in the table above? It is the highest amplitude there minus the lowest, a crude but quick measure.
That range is 15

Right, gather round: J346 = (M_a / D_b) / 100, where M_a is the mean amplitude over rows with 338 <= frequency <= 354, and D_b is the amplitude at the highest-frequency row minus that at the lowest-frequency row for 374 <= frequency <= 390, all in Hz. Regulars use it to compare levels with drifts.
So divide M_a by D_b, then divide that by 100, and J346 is 2.5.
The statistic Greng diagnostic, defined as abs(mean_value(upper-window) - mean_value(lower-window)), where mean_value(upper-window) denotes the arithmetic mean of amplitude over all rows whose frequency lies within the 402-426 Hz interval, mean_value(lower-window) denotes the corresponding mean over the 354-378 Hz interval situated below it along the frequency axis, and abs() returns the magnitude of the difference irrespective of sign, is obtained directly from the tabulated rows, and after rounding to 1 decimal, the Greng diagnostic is 12.8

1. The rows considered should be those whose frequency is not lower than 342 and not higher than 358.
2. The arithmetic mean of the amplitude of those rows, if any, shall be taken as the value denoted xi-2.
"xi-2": 58.9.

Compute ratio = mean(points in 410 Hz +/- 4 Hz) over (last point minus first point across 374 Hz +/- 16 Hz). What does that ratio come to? -10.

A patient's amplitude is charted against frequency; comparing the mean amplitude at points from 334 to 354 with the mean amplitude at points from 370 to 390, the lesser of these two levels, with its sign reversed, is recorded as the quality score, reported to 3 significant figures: -54.7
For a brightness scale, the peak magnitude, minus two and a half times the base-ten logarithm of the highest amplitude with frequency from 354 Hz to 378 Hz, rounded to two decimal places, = -4.45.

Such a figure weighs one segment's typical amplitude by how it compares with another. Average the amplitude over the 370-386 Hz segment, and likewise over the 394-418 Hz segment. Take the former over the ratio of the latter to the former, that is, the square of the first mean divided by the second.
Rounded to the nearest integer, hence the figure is 56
